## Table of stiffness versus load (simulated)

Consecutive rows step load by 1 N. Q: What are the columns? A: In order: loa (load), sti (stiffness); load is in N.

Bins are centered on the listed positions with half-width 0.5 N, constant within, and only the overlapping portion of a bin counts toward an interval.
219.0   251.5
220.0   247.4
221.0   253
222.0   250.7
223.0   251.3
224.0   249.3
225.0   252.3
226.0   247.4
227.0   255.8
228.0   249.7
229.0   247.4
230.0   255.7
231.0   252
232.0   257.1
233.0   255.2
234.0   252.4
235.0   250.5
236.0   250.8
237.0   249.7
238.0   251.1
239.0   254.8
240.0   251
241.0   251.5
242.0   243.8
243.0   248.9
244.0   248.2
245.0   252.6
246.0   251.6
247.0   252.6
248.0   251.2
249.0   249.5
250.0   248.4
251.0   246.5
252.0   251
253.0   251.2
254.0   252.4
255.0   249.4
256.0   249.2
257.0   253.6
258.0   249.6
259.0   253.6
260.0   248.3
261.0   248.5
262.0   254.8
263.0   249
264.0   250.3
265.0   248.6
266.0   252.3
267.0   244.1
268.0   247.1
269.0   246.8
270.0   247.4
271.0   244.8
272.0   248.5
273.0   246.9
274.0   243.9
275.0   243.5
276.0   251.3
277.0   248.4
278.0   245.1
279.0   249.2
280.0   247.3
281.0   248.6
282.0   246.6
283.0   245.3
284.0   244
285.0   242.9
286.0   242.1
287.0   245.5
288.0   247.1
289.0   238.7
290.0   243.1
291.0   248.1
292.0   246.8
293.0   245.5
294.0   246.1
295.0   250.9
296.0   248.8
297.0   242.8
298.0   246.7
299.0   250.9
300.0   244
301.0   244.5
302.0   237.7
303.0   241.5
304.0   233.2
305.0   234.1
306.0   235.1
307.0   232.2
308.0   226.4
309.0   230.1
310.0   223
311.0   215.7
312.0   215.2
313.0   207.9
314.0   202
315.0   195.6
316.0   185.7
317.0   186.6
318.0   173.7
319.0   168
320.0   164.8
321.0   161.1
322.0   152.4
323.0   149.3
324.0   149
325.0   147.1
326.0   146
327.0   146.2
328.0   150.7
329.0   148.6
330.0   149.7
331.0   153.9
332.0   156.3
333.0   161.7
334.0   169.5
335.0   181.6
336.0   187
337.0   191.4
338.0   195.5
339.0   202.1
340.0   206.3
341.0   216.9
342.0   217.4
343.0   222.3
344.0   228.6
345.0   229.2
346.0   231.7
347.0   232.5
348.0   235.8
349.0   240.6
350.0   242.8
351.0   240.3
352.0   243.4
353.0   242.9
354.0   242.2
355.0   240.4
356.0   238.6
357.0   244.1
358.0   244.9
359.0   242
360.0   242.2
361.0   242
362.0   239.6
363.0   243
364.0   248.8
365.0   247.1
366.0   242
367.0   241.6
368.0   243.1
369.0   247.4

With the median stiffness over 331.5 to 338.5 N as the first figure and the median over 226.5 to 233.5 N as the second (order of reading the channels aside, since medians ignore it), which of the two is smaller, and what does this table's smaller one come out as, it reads 182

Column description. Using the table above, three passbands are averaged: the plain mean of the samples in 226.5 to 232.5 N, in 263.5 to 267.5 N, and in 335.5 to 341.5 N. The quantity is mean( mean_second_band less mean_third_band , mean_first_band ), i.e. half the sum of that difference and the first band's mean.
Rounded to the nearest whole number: 151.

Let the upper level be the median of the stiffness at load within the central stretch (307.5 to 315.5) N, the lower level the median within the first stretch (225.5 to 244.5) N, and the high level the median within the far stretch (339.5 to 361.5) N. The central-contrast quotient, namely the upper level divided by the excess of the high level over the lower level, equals -20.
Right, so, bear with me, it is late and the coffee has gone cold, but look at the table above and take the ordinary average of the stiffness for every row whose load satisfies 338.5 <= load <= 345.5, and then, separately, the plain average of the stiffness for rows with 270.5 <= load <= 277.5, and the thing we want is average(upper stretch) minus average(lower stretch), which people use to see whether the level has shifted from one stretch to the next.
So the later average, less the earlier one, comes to -29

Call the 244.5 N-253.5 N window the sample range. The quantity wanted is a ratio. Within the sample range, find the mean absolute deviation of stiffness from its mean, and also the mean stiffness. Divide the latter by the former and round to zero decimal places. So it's 158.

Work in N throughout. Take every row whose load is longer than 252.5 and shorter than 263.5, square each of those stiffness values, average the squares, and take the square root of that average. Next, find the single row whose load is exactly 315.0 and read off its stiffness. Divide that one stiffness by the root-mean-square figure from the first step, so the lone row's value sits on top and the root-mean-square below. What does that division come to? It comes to 0.78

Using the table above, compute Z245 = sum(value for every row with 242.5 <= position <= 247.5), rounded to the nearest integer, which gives 1254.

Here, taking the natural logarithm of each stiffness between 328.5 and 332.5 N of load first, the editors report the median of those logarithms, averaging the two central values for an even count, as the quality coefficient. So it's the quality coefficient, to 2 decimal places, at 5.02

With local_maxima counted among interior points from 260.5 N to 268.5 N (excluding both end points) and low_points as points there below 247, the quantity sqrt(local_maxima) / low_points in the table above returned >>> 1.7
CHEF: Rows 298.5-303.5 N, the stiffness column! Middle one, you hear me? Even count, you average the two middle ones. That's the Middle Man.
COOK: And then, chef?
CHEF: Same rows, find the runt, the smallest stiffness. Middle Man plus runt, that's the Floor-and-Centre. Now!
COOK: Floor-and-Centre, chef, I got 482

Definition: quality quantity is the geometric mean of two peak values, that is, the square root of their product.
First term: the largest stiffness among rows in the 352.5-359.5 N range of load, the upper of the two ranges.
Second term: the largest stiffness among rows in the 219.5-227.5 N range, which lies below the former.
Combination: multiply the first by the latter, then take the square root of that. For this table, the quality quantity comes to 250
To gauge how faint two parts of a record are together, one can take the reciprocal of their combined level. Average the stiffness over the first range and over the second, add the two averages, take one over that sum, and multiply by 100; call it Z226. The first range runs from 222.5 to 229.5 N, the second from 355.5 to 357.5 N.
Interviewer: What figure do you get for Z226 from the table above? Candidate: 0.203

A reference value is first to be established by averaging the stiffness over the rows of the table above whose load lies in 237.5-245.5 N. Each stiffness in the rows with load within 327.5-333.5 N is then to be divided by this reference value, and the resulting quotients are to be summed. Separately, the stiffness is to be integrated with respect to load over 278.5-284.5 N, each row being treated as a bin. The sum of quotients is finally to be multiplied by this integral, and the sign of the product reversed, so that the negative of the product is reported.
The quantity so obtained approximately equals -5450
